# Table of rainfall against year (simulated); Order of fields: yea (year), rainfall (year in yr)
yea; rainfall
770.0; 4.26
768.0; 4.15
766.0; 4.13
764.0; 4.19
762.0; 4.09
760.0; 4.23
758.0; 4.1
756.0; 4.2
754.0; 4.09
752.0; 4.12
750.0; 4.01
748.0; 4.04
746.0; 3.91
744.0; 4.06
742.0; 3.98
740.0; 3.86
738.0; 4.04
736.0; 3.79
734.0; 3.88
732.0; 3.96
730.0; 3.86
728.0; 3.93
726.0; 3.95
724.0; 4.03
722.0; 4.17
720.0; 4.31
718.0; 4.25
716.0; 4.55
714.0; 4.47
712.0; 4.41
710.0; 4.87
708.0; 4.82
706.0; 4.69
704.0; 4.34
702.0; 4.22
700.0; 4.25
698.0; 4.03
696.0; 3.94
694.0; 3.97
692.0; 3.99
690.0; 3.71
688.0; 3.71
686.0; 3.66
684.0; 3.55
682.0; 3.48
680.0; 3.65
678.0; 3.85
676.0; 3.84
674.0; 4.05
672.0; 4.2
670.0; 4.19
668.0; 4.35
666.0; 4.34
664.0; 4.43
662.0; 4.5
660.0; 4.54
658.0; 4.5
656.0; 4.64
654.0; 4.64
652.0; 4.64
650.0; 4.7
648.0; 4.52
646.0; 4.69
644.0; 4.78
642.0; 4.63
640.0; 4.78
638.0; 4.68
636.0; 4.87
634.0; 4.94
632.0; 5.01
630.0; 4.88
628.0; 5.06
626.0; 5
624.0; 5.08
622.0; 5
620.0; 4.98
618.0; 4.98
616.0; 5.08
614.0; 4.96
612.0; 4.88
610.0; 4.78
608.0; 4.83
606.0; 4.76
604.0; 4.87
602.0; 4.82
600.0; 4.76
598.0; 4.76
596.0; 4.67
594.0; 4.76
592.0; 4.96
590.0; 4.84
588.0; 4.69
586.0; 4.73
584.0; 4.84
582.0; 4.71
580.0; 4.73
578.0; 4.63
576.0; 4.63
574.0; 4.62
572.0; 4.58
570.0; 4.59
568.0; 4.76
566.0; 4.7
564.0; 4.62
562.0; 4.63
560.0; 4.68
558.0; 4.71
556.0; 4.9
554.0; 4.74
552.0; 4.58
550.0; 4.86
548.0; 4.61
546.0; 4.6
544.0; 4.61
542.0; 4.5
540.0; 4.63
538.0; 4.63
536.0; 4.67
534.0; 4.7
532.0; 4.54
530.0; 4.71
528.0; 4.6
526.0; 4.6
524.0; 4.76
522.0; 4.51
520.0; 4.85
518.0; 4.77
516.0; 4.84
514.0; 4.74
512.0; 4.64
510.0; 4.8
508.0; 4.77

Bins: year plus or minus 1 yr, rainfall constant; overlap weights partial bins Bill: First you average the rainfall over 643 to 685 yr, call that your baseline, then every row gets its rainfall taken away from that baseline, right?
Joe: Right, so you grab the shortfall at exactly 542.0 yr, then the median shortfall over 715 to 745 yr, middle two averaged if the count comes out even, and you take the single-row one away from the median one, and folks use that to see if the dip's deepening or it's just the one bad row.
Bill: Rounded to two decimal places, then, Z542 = 0.52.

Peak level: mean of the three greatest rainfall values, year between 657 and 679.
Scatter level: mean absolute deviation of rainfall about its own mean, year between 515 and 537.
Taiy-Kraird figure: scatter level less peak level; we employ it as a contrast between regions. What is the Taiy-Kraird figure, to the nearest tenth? -4.4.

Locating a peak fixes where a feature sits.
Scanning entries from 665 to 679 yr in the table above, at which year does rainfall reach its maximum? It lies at 668.0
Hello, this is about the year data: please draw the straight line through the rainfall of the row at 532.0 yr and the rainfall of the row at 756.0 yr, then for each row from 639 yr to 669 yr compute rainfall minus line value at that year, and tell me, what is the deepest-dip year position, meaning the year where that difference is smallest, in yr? 666.0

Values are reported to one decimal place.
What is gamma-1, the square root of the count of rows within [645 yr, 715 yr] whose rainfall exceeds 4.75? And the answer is 1.4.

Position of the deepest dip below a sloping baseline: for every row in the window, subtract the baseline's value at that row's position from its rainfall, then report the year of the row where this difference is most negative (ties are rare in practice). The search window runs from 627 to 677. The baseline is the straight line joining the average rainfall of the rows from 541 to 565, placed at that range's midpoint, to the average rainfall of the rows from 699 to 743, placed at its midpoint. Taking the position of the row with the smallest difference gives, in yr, 676.0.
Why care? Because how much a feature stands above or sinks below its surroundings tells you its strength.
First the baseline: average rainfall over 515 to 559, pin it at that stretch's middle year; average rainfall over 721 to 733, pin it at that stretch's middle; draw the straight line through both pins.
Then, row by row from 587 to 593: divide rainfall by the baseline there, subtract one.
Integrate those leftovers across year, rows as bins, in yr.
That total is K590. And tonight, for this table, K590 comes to 0.5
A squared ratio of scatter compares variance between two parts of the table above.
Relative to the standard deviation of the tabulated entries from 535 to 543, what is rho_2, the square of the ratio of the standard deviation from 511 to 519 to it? 1.3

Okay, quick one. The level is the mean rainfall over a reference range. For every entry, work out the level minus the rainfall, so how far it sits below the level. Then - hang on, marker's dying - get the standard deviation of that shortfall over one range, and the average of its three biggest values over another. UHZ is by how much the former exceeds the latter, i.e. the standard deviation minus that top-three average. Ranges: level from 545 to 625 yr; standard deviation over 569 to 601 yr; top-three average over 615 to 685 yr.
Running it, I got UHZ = -1.1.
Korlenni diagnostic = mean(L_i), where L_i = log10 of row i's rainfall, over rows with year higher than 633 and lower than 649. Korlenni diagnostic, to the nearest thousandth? 0.675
